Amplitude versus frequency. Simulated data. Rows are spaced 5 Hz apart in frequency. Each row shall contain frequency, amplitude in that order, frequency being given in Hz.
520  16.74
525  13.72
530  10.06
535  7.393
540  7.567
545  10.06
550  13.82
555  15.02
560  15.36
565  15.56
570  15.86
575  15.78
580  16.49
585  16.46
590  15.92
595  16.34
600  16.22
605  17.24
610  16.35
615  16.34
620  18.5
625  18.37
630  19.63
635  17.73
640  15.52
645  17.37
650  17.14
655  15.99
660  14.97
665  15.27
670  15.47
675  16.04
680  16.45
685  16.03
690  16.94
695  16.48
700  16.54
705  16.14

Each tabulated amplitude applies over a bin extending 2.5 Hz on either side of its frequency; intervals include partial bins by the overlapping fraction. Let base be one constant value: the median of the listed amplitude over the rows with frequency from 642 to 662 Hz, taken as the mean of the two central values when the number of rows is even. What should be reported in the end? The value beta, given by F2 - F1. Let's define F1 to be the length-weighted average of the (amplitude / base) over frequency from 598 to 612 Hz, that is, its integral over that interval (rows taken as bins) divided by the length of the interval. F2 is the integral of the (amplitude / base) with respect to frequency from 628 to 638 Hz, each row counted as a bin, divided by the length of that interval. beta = 0.11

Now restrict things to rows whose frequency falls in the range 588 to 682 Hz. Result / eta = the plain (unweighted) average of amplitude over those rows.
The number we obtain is 16.7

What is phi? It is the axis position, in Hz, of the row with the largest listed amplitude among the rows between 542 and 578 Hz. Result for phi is 570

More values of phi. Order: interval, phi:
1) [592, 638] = 630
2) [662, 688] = 680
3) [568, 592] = 580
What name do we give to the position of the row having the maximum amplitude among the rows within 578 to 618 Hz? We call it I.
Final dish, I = 605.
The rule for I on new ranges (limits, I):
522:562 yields 560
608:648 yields 630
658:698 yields 690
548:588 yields 580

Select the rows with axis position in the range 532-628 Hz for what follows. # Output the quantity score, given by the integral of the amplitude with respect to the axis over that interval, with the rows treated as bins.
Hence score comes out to 1438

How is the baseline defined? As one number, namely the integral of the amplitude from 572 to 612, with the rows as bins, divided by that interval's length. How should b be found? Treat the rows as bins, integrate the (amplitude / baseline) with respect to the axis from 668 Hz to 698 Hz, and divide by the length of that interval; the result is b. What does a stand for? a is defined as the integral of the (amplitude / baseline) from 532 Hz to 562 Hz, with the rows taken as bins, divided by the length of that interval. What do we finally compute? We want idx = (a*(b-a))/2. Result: 0.103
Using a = 0.70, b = 0.994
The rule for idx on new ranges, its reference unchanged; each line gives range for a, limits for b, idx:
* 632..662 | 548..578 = -0.039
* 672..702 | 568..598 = -0.008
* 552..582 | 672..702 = 0.022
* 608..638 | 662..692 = -0.060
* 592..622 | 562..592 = -0.025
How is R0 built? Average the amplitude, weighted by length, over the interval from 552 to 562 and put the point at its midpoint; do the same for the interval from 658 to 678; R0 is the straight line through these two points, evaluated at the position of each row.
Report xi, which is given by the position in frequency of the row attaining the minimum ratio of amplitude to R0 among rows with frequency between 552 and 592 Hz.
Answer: 555 Hz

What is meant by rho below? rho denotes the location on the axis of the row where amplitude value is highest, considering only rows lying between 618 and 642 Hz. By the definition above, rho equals 630 Hz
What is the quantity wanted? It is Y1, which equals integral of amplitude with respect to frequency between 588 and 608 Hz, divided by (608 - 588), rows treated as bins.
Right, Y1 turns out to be 16.4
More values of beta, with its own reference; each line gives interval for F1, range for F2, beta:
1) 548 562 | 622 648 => 0.18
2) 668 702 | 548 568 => -0.08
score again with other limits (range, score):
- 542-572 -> 424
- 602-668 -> 1118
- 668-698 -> 488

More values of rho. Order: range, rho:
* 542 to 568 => 565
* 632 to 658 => 635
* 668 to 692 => 690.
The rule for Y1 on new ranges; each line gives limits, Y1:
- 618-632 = 18.8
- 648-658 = 16.5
